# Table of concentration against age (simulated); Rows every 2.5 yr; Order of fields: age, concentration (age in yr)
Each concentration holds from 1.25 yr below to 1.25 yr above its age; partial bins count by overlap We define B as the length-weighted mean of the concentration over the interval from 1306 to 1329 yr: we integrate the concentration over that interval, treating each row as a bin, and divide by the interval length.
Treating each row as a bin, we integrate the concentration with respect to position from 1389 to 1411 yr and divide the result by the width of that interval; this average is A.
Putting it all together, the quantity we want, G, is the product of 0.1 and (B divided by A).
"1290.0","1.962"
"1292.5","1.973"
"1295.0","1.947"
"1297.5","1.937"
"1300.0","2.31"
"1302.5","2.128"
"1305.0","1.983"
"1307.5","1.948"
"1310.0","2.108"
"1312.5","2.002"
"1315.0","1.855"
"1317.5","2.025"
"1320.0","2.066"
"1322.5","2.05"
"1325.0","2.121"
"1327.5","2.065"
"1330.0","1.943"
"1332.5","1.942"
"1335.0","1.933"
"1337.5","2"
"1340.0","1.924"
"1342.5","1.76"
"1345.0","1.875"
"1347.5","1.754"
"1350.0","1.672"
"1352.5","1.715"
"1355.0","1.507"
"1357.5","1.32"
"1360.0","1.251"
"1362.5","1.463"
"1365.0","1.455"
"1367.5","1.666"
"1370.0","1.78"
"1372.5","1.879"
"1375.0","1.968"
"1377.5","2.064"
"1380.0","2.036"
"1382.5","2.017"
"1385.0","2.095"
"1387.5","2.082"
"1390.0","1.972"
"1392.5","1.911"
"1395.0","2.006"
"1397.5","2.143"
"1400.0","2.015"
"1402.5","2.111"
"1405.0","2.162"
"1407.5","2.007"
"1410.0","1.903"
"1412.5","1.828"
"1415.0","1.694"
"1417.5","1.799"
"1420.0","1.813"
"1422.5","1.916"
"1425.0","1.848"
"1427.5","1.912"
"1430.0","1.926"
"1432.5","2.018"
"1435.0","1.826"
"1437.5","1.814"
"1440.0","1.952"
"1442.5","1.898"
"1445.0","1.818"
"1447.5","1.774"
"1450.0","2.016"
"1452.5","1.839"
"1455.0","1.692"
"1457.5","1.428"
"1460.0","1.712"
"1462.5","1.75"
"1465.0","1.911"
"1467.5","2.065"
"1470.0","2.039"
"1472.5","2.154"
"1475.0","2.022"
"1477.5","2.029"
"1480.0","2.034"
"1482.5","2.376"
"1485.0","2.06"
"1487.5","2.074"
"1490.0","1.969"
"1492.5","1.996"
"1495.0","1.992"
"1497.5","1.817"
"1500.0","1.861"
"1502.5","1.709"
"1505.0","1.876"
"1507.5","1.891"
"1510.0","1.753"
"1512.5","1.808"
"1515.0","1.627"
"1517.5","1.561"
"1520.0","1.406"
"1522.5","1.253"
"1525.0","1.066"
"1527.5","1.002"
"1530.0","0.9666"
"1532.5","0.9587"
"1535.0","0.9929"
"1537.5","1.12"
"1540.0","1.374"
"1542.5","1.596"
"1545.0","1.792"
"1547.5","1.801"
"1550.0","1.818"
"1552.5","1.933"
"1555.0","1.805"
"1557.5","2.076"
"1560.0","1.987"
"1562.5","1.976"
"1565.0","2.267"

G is 0.100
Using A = 2.03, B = 2.03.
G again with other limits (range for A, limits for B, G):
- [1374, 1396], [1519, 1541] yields 0.056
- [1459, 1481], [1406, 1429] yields 0.094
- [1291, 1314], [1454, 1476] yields 0.092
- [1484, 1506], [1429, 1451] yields 0.098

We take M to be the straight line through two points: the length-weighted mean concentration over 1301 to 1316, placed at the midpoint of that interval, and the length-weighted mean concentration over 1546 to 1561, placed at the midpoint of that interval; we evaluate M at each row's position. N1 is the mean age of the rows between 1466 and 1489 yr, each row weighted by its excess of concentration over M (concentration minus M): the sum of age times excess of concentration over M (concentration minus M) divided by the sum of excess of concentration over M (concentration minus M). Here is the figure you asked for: 1478.6 yr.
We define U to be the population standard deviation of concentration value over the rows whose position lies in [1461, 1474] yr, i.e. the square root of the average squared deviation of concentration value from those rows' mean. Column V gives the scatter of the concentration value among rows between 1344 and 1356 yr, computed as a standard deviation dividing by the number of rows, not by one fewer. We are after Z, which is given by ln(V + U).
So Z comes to -1.35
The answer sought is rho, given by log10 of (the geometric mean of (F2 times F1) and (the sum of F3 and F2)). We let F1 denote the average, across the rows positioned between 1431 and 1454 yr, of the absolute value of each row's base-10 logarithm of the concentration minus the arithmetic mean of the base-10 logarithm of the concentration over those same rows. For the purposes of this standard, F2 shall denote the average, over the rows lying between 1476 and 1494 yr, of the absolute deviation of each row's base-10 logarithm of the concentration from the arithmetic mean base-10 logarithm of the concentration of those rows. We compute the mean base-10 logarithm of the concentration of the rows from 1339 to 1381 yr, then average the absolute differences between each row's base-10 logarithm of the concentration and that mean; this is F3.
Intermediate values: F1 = 0.018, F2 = 0.0170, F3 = 0.051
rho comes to -2.34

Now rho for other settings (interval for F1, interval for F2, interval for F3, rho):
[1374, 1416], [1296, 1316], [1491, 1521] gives -2.30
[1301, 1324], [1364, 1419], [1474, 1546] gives -2.12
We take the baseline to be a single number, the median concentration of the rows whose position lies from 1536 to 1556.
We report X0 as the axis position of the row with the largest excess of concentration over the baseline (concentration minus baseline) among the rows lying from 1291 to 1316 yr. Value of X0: 1300.0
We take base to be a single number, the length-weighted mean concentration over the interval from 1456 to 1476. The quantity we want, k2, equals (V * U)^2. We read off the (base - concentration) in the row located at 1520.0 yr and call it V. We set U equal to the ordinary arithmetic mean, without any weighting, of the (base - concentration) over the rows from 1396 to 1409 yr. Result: 0.010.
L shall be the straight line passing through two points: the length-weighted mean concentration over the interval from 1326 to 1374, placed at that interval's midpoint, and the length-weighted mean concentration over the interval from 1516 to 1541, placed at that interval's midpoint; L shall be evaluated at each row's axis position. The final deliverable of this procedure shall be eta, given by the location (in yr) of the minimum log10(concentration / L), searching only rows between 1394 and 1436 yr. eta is 1415.0 yr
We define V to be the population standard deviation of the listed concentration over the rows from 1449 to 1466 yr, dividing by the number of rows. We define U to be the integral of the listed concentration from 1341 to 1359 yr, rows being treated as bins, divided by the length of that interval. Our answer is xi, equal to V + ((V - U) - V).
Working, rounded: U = 1.66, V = 0.174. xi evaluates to -1.48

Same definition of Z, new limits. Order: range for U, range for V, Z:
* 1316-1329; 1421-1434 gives -2.45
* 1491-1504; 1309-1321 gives -1.63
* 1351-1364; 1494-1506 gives -1.37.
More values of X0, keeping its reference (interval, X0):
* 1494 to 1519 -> 1495.0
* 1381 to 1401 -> 1397.5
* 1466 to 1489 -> 1482.5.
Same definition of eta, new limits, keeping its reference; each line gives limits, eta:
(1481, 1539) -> 1532.5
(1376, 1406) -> 1392.5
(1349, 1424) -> 1360.0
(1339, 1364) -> 1360.0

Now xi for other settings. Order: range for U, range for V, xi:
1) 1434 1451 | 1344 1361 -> -1.65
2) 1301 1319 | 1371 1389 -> -1.94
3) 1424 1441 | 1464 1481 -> -1.83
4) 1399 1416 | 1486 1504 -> -1.85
